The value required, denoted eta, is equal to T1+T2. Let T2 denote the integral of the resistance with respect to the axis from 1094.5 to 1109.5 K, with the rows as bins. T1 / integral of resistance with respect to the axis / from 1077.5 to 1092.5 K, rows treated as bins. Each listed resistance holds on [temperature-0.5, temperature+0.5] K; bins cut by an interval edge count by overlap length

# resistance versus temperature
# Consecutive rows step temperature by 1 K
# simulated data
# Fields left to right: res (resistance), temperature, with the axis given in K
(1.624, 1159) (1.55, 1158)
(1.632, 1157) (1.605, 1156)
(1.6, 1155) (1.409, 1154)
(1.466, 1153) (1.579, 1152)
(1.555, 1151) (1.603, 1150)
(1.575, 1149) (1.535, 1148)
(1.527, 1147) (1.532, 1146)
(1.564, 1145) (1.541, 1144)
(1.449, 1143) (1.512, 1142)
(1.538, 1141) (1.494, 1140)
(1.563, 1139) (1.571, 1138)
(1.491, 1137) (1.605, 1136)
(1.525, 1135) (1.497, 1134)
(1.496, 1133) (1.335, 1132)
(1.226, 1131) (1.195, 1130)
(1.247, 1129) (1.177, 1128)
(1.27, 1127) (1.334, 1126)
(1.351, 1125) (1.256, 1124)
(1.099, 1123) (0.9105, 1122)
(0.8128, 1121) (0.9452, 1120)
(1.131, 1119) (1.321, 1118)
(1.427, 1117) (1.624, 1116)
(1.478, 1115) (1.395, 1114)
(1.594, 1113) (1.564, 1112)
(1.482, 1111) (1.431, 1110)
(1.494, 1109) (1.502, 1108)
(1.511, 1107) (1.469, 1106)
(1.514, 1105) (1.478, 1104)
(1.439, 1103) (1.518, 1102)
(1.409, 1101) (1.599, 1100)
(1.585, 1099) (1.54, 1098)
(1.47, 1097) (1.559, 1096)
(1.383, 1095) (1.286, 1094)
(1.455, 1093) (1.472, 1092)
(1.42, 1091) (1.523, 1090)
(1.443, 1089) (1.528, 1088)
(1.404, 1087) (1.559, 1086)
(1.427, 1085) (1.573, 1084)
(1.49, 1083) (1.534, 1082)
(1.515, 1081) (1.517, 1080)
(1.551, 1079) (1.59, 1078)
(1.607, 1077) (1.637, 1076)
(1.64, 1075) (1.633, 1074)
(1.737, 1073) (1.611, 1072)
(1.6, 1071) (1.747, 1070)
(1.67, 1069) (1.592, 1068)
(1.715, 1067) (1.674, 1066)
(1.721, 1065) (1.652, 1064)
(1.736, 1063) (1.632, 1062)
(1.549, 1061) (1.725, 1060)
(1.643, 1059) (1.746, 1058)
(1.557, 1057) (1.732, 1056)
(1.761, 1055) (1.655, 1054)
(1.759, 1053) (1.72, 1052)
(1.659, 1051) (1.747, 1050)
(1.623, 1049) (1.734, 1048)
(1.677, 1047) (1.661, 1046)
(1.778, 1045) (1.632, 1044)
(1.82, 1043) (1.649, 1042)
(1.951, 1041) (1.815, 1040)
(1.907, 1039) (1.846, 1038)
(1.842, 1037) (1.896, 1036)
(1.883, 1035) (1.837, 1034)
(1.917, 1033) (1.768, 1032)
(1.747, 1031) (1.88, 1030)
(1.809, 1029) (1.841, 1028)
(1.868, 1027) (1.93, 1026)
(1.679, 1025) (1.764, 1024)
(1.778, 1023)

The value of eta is 45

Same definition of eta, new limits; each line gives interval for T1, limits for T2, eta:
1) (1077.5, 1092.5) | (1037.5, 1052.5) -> 49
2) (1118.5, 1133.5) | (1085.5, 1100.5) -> 40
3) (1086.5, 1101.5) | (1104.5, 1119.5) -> 44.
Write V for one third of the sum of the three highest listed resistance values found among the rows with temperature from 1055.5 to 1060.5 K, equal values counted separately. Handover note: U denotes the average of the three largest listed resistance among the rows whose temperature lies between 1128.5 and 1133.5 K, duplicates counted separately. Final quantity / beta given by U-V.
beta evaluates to -0.4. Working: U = 1.36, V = 1.7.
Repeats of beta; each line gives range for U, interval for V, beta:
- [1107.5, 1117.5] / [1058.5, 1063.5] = -0.1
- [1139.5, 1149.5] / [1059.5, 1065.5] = -0.2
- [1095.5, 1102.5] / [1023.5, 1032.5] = -0.3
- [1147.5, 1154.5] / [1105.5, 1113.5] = 0.0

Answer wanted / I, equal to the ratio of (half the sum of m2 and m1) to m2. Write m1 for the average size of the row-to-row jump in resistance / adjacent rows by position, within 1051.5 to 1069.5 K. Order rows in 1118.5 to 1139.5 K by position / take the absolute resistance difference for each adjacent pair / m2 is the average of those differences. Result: 1.04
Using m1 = 0.096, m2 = 0.088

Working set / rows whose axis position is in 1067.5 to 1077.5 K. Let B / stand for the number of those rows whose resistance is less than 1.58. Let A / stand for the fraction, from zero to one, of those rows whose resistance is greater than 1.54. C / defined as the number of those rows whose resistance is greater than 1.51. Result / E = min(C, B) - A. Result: -1.0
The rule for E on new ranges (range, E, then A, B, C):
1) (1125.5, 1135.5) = 1.0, 0.0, 10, 1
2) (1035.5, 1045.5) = -1.0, 1.0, 0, 10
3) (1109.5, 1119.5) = 2.7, 0.3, 8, 3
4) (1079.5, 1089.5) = 5.8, 0.2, 10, 6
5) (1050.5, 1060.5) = 0.0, 1.0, 1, 10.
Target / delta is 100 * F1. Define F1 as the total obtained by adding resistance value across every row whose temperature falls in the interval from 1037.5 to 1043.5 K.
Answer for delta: 1099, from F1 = 11.0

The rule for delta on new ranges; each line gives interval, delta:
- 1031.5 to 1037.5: 1114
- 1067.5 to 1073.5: 996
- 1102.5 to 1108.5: 891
